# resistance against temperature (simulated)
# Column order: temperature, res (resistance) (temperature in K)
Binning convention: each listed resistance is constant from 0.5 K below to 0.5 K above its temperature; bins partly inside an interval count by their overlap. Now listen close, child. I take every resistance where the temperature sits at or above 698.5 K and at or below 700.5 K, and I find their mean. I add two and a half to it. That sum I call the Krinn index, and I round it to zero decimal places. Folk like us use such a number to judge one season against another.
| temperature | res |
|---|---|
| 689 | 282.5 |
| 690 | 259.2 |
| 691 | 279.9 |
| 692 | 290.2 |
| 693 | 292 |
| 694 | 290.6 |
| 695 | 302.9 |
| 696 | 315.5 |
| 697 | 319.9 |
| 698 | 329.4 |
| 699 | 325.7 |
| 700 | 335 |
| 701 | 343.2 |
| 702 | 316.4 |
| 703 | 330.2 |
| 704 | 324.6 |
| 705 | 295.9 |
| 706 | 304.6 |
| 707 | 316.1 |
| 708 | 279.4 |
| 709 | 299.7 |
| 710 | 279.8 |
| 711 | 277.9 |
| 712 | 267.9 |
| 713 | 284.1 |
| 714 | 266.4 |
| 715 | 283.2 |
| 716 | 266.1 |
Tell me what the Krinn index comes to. 333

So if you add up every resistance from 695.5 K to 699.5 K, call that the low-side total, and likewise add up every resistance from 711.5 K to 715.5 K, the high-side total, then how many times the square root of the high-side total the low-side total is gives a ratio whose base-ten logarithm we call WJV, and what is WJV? 1.59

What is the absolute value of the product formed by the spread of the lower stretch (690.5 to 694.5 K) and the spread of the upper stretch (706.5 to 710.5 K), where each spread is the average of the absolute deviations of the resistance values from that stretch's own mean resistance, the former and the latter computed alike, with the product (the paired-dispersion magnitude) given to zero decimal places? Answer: 59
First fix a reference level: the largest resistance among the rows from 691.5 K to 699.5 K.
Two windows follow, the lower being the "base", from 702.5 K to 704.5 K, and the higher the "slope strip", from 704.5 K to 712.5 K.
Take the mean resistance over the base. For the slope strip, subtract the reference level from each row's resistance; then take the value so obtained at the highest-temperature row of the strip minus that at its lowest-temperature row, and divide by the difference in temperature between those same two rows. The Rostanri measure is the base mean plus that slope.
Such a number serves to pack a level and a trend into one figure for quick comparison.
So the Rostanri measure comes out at 323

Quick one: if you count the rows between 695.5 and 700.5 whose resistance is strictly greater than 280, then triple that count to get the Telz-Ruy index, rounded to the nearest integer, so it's 15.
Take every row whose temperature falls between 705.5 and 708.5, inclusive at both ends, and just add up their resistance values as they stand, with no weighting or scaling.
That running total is 900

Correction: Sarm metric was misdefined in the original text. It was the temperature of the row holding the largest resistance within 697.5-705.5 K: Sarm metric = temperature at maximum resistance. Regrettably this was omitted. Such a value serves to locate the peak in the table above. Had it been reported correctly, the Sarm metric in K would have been 701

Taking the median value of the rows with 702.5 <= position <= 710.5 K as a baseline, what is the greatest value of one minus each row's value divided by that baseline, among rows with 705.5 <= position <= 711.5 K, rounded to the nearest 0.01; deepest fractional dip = 0.08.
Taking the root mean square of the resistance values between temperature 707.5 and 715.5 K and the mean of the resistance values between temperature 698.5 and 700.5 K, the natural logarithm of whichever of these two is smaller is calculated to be 5.63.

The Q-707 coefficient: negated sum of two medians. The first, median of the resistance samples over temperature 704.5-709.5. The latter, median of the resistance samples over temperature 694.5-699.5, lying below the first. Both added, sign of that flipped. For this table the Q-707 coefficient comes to -620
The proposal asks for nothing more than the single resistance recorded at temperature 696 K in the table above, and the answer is 315.5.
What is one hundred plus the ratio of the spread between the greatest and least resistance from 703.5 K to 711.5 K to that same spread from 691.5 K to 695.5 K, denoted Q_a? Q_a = 103.7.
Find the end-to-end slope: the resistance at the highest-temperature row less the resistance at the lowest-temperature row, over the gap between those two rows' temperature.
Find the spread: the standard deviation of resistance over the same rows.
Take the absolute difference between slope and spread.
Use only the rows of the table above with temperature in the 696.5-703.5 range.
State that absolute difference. 7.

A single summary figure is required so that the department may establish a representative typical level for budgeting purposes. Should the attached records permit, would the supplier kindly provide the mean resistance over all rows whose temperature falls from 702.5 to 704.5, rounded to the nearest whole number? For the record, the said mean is 327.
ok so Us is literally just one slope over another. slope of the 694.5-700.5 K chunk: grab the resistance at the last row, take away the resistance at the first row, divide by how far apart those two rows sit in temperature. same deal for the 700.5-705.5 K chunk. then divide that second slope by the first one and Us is -1.84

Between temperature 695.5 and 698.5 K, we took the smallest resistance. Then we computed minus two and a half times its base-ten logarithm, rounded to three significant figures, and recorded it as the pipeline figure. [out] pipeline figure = -6.25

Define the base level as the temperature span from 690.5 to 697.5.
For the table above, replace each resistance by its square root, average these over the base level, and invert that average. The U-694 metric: 0.0579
